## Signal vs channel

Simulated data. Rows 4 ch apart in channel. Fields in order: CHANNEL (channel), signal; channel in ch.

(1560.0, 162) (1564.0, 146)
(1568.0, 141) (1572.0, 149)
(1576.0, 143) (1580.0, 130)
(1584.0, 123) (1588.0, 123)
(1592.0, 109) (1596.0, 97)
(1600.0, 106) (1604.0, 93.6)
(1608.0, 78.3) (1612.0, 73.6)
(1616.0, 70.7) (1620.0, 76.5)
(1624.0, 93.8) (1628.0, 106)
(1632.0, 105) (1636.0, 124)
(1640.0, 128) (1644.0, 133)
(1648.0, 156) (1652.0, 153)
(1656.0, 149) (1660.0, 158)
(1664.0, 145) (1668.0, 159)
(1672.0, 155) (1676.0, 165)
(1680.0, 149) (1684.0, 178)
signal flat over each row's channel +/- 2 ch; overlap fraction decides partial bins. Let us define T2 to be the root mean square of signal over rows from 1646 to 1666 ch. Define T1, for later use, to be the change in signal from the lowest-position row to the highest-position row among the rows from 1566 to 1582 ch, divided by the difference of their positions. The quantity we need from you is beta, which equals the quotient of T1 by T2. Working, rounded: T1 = -0.9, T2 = 152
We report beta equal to -0.006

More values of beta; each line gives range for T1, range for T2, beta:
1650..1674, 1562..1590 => 0.001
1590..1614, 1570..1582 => -0.013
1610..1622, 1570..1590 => 0.003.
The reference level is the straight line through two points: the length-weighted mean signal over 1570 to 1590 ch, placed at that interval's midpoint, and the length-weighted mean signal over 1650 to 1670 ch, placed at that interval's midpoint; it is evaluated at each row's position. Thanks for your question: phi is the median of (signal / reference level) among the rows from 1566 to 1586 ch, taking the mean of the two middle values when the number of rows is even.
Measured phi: 1.08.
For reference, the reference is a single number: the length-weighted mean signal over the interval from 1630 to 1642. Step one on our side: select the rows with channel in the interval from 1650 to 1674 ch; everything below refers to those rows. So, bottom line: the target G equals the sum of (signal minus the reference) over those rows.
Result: 205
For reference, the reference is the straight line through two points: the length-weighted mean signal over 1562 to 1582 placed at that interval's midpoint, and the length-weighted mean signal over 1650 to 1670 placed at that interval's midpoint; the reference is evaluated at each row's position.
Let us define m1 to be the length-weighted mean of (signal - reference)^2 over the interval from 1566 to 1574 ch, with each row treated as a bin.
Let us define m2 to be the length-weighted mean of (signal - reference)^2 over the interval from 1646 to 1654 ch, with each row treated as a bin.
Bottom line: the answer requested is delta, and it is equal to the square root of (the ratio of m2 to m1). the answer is 0.67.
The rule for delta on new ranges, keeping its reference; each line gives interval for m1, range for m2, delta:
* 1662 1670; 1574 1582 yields 1.31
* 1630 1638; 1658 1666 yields 0.19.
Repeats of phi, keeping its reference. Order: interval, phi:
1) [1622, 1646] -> 0.79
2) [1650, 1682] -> 1.00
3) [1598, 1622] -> 0.55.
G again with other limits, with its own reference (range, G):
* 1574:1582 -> 35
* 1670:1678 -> 82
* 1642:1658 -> 115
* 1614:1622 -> -91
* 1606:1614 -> -86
